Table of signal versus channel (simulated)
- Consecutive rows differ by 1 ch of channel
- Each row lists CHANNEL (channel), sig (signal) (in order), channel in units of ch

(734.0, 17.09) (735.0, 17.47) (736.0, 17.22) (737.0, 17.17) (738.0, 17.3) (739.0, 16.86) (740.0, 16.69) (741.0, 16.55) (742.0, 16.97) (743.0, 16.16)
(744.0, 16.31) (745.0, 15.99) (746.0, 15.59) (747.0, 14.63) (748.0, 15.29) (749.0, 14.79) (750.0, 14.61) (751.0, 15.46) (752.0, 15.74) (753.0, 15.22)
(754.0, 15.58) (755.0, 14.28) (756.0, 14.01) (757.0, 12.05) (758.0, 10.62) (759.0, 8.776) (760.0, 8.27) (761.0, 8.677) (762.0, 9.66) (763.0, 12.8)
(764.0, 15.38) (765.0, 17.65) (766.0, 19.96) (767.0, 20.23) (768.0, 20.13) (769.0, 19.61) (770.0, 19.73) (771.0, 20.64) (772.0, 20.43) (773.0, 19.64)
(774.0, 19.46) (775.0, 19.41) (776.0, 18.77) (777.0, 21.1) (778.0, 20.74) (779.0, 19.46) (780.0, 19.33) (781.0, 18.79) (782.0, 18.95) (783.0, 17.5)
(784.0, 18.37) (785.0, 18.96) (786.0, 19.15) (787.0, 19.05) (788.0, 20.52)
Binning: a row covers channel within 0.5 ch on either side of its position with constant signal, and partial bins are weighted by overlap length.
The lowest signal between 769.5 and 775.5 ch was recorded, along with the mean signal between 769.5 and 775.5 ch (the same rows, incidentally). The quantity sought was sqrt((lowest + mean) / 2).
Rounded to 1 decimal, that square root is 4.4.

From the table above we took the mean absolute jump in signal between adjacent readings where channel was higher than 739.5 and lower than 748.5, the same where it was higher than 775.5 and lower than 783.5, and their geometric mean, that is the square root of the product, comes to 0.66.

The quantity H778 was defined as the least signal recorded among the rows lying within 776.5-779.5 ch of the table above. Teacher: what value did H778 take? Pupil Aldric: 19.46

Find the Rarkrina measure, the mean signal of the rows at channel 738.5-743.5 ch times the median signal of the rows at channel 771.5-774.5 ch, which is 327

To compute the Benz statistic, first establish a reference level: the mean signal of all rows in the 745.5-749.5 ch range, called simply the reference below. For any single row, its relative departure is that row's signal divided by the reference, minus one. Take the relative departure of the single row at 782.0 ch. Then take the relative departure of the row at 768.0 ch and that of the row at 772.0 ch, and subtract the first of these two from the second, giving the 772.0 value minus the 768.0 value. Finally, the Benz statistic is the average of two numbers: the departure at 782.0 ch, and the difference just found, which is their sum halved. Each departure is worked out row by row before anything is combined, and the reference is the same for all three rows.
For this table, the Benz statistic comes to 0.14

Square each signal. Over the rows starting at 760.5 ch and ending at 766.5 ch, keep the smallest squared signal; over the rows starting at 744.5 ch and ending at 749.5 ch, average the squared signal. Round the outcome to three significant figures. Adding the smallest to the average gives 308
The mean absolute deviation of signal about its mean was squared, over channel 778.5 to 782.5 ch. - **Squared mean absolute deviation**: 0.07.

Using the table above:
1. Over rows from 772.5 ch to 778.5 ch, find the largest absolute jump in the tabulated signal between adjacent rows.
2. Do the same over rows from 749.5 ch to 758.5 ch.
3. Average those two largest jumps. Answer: 2.1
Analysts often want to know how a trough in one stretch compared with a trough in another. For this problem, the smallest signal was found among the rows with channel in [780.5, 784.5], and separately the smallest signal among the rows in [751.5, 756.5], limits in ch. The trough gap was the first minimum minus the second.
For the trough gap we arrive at 3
